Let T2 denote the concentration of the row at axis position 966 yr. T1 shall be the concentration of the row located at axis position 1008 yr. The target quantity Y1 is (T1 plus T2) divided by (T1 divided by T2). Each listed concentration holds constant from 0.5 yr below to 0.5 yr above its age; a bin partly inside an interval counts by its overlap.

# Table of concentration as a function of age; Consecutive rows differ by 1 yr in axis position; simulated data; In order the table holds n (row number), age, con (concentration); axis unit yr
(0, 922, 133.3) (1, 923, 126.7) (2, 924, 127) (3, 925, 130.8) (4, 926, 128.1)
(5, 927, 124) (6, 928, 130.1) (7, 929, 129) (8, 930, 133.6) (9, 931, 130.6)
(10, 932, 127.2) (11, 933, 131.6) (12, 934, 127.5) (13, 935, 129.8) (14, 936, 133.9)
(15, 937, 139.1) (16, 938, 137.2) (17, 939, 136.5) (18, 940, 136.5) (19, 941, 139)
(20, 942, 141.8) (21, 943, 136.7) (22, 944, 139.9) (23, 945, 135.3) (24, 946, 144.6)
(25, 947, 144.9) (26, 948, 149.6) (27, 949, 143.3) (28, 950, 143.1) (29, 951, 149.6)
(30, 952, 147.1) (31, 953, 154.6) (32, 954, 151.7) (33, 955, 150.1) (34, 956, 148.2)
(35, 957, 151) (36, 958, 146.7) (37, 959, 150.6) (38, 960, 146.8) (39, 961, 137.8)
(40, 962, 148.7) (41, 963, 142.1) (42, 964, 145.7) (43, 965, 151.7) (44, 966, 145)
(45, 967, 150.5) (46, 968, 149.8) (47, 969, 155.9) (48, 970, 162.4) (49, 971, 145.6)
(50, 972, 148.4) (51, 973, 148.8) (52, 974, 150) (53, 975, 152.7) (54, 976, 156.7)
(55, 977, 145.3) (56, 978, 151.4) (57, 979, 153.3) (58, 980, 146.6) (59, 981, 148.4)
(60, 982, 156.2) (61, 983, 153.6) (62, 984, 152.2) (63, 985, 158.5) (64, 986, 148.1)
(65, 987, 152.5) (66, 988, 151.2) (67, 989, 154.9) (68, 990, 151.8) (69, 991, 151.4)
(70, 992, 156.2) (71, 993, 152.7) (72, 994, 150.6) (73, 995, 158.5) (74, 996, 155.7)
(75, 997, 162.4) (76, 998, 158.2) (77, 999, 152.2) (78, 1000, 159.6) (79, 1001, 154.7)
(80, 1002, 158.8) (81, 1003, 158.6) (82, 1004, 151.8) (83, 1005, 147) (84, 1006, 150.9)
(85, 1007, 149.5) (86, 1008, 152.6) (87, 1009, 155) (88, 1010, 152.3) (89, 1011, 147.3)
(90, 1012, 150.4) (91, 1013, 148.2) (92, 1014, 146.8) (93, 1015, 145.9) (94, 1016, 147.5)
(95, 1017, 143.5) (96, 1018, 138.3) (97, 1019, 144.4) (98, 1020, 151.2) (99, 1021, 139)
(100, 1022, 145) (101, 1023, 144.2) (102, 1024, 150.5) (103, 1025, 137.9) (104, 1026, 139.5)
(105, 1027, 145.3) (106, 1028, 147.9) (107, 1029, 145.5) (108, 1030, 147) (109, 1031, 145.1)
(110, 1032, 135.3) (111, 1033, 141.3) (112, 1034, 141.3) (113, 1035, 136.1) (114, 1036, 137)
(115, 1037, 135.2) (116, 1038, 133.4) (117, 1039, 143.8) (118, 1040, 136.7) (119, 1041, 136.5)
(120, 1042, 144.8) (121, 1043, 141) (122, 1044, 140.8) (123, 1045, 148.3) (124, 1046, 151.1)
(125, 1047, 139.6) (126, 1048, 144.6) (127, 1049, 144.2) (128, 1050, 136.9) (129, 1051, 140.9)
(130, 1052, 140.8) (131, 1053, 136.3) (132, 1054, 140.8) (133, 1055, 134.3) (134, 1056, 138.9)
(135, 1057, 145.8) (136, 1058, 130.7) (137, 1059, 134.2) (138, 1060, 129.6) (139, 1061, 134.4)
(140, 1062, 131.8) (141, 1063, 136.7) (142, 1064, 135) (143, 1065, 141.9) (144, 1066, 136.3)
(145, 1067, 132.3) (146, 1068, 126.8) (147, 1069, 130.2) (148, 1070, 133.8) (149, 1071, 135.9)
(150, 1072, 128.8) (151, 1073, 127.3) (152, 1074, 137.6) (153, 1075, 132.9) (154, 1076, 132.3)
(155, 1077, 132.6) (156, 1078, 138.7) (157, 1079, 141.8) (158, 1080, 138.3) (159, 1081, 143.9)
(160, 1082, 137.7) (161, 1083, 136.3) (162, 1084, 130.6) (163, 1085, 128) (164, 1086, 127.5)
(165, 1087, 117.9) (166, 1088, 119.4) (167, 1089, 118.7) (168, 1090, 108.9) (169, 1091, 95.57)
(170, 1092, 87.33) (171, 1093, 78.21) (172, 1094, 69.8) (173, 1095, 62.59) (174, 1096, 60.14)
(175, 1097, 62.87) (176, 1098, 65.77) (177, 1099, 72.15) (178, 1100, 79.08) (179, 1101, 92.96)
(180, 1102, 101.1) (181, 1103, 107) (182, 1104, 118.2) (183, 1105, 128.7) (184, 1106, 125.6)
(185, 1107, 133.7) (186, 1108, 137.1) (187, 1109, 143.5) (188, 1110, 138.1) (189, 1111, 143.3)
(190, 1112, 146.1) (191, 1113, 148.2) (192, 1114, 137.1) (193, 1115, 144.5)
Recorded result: 283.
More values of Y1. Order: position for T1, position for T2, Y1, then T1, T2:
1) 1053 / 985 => 343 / 136.3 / 158.5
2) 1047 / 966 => 296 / 139.6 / 145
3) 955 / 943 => 261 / 150.1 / 136.7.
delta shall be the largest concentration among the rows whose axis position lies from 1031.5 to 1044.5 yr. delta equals 144.8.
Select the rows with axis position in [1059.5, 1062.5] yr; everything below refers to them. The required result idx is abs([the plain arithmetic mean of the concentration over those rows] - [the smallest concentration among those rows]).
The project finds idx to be 2.3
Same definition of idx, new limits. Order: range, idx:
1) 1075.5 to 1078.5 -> 2.2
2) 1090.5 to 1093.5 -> 8.8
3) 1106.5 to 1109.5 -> 4.4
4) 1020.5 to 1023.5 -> 3.7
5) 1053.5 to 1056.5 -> 3.7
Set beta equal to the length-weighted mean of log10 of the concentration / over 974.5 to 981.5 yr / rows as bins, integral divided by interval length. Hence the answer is 2.18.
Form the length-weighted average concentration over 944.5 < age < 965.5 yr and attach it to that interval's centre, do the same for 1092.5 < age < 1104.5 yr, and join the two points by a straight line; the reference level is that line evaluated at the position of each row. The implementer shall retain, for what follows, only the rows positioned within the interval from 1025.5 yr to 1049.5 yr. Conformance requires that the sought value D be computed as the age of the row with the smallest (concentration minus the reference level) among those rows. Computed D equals 1032 yr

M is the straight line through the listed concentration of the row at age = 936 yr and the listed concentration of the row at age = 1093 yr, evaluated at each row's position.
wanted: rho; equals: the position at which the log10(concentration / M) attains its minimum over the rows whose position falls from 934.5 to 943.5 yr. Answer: 935 yr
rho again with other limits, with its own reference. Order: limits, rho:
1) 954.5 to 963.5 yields 961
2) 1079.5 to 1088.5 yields 1087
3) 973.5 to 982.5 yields 977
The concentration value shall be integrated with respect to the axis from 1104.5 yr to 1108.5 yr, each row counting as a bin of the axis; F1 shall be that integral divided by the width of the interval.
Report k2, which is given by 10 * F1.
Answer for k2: 1313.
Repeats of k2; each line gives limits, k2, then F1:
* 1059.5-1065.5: 1349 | 135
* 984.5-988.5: 1526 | 153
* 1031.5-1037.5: 1377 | 138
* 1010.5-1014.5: 1482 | 148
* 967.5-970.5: 1560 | 156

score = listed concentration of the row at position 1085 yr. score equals 128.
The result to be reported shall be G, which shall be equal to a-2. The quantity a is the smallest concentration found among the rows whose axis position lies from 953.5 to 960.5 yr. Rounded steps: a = 146.7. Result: 145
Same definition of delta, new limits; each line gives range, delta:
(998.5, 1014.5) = 159.6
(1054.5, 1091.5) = 145.8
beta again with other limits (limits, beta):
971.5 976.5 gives 2.18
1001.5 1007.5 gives 2.18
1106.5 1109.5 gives 2.14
